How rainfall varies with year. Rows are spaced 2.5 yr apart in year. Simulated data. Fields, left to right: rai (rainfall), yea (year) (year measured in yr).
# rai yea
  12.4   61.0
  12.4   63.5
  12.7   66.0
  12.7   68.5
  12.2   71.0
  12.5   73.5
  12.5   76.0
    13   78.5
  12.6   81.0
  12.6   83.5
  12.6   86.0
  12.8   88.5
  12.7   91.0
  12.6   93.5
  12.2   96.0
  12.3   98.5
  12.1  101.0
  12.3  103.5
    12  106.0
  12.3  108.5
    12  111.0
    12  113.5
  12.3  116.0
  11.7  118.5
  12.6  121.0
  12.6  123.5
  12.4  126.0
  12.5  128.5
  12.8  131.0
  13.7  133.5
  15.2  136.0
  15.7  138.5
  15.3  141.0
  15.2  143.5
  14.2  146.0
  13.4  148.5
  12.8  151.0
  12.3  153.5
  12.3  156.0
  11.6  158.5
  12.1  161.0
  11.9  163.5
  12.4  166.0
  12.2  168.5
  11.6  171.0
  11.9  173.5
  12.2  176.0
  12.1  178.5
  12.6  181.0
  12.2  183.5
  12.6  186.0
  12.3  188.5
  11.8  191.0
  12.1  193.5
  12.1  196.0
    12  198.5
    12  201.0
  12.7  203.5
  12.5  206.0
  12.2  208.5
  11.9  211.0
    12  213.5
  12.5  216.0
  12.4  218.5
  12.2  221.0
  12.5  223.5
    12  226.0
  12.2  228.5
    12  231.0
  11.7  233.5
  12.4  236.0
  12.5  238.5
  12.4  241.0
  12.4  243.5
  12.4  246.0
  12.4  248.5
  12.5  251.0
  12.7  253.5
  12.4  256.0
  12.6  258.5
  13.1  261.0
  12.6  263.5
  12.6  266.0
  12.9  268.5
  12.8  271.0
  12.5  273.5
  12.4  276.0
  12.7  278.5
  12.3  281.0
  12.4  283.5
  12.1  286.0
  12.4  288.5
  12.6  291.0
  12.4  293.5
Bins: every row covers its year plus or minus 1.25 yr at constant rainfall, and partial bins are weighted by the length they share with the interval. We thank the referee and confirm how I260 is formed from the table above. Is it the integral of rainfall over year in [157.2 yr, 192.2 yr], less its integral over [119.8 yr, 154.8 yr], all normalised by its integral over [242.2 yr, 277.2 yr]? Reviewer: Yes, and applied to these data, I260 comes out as -0.120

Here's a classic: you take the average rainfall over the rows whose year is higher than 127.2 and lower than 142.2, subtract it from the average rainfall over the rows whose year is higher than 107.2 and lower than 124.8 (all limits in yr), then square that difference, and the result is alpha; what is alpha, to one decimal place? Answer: 3.9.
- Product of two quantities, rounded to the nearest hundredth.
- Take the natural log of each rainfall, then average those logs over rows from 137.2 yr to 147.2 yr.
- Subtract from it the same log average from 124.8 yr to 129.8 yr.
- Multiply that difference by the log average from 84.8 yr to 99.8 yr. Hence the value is 0.49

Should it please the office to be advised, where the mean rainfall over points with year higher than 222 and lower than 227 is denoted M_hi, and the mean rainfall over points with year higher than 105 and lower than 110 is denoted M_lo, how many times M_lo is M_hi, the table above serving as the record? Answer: 1.01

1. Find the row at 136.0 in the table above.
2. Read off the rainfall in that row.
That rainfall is 15.2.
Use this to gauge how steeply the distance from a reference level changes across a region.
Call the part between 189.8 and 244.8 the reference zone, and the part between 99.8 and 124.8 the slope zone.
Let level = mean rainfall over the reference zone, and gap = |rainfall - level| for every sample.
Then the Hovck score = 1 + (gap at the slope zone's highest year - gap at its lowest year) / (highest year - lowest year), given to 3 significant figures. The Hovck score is 1.01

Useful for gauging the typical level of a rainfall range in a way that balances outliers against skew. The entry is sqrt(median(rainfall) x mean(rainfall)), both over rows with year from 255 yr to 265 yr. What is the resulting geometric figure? 12.6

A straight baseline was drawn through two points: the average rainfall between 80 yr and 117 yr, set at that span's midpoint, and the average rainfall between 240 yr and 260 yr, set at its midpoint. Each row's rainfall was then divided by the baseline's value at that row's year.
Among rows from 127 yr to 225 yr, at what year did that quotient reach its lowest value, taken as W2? 171.0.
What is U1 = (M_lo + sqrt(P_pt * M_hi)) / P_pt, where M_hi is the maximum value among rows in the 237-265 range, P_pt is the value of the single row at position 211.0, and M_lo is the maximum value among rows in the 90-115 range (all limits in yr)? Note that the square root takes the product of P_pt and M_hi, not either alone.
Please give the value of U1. 2.12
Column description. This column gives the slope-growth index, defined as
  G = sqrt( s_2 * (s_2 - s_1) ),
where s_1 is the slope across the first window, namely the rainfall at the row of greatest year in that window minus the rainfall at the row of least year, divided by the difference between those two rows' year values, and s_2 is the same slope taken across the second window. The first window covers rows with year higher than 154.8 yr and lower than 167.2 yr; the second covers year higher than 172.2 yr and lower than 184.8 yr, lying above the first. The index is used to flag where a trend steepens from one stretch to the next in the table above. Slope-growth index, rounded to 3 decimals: 0.024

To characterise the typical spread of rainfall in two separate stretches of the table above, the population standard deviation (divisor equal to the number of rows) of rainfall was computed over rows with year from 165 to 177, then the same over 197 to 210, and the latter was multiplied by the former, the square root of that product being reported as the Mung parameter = 0.279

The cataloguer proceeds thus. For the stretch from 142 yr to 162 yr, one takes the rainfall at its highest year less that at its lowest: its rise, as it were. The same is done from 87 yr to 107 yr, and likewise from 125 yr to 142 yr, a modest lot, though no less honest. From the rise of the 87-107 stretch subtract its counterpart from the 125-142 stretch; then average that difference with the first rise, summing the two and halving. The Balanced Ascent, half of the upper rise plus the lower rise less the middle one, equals -3.4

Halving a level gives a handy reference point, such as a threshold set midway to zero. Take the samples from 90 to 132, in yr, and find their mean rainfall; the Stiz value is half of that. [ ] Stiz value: 6.16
